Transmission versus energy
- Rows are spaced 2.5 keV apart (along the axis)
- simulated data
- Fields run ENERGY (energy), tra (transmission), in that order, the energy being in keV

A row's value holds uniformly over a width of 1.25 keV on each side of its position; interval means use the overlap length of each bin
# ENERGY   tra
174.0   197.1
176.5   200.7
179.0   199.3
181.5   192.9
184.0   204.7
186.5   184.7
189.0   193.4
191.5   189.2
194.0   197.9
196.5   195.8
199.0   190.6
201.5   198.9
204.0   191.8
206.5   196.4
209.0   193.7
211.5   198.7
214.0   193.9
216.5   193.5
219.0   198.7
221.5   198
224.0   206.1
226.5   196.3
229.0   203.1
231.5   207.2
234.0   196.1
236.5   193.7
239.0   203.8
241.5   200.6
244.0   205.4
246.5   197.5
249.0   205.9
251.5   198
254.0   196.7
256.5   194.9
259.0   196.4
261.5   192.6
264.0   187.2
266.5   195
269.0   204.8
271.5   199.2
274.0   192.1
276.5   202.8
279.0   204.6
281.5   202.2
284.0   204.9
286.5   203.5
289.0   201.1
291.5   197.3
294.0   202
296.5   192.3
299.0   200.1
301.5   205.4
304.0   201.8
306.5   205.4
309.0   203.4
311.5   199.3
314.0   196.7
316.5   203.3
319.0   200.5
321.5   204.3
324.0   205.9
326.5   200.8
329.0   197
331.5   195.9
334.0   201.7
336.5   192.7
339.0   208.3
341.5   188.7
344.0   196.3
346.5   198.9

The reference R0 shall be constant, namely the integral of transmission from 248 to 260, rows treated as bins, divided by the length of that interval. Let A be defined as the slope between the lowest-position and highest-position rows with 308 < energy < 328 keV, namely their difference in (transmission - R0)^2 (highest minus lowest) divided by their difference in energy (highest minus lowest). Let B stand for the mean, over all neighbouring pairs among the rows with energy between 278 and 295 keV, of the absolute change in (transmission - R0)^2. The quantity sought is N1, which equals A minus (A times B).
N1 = 20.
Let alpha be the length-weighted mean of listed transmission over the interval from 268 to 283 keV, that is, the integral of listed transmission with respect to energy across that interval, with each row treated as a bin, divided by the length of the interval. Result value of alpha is 201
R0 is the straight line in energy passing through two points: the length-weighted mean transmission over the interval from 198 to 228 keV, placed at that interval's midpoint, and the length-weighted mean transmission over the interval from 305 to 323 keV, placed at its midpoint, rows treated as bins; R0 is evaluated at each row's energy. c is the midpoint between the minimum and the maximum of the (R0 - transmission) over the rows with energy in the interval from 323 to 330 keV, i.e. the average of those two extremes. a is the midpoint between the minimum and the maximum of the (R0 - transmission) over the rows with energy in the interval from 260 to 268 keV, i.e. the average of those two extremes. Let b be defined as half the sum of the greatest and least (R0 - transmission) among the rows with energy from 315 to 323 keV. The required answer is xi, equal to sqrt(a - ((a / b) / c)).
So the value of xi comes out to 7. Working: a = 8.2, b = 0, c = 1.1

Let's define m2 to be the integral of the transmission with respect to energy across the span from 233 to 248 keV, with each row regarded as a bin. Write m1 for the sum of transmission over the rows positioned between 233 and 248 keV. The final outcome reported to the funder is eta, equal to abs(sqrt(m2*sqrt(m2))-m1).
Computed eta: 792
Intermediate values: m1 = 1197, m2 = 2995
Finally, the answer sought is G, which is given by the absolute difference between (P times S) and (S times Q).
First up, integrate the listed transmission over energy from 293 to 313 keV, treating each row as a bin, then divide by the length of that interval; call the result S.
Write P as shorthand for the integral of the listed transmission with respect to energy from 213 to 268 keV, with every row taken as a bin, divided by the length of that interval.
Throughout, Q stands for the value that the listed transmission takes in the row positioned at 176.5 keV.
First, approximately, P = 198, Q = 200.7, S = 201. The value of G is 491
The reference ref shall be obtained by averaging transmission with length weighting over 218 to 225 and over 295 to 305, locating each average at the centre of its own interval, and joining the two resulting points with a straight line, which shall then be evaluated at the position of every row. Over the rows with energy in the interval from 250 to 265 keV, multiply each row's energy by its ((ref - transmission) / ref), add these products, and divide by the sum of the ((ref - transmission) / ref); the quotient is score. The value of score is 259.9 keV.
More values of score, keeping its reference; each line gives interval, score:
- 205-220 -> 212.5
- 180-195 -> 188.1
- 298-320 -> 306.3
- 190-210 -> 199.7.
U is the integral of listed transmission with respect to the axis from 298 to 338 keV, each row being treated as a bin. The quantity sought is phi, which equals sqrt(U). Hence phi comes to 89.7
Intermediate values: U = 8038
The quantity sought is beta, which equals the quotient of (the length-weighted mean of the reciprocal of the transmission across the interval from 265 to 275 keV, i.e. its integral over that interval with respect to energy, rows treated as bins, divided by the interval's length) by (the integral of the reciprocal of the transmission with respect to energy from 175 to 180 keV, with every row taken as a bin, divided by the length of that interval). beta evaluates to 1.01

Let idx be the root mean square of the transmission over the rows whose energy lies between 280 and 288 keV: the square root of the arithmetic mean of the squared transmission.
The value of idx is 204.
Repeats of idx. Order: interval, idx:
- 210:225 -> 198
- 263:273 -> 197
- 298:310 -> 203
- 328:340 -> 199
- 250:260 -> 197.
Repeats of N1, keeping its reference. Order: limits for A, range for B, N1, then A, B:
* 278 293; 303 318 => 67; -3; 23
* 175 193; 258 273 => -305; 5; 61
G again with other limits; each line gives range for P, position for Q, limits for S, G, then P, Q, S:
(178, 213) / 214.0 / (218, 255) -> 184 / 195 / 193.9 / 201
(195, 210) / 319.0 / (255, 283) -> 1165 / 195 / 200.5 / 197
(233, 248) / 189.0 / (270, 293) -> 1262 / 200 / 193.4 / 201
